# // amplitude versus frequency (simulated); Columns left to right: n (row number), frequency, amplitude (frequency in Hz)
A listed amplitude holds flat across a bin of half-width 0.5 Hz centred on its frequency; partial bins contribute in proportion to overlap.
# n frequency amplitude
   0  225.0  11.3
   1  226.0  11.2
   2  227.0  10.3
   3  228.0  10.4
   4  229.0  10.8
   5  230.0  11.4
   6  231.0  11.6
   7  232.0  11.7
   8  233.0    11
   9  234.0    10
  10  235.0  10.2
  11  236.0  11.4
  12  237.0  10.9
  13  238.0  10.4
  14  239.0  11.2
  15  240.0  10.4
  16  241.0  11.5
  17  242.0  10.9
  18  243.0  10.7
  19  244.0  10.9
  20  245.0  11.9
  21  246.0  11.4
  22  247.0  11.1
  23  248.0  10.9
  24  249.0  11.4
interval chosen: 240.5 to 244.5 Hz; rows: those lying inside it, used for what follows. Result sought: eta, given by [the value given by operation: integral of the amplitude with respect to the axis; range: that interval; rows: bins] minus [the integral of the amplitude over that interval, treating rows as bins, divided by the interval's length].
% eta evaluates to 33.0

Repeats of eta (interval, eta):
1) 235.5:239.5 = 32.9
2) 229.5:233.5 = 34.3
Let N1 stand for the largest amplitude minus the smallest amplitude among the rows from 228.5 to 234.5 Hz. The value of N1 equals 1.70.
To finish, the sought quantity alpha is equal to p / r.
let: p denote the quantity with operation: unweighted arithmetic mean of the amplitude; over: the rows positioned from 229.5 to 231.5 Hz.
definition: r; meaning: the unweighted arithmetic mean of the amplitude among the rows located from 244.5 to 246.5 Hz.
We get 0.99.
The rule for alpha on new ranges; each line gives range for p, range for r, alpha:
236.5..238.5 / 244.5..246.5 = 0.91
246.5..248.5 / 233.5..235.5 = 1.09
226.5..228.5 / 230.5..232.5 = 0.89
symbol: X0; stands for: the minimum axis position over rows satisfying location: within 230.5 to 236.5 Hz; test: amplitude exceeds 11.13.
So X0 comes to 231.0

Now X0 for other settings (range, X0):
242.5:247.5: 245.0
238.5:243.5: 239.0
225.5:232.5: 226.0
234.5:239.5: 236.0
